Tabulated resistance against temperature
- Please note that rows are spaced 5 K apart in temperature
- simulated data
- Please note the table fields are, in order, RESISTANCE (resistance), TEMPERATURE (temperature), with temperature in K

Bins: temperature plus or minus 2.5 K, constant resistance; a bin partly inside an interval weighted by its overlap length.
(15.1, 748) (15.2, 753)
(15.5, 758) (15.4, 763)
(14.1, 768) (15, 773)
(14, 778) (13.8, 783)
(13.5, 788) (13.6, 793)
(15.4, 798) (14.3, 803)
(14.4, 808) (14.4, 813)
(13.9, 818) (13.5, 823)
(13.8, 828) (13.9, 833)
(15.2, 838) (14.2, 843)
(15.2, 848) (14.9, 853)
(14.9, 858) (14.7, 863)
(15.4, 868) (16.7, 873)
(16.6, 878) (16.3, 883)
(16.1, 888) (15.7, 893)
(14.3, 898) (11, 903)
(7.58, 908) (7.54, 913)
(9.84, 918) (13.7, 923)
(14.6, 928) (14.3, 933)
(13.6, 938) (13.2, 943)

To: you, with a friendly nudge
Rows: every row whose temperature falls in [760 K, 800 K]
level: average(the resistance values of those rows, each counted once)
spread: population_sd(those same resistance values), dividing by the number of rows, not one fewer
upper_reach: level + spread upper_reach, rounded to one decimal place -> 15.1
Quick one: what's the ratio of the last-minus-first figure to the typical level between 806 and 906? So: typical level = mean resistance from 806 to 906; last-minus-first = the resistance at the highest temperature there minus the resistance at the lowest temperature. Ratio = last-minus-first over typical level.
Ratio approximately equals -0.23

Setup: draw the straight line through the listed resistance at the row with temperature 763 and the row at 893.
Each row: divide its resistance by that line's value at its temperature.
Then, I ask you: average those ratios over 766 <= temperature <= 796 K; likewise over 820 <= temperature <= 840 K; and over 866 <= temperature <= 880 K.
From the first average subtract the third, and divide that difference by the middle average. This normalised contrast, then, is -0.144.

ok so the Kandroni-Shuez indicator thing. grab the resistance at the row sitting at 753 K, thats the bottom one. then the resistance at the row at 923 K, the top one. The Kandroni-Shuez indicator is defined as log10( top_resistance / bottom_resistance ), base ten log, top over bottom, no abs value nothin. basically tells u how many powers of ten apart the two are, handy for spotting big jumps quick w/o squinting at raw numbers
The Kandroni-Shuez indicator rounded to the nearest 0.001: -0.045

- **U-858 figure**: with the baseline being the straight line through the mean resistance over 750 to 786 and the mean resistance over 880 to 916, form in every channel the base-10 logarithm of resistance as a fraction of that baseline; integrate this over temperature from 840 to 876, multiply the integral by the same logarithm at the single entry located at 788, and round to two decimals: -0.06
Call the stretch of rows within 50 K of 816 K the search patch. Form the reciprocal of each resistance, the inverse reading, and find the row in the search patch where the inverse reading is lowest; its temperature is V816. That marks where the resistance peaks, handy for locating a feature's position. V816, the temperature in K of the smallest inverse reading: 798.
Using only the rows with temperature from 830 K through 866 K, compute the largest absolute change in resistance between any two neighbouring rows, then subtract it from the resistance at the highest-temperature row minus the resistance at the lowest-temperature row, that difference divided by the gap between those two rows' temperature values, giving -1.3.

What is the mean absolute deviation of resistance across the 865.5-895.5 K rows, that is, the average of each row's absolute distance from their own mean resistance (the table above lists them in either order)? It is 0.40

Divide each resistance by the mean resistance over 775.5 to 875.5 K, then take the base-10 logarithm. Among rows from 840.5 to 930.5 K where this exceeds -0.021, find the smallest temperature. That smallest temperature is 843 K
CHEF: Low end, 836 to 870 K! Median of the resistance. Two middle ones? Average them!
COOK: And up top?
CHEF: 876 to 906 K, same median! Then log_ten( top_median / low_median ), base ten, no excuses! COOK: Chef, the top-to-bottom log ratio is 0.028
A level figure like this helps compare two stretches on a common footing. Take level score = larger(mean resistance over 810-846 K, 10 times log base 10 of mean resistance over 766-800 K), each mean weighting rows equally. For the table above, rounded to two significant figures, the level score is 14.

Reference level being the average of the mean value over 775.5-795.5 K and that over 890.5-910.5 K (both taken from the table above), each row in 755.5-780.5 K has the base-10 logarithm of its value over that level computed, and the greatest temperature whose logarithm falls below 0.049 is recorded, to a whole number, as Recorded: 778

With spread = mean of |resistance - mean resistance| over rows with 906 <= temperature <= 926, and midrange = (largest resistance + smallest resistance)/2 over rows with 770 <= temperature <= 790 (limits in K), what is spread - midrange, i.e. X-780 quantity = -12.1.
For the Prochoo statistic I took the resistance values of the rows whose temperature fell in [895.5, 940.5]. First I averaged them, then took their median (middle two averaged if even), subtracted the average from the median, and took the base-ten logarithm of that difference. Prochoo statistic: 0.2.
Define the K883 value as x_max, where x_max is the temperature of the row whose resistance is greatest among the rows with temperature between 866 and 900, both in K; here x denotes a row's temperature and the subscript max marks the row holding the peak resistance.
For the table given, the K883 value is 873 K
